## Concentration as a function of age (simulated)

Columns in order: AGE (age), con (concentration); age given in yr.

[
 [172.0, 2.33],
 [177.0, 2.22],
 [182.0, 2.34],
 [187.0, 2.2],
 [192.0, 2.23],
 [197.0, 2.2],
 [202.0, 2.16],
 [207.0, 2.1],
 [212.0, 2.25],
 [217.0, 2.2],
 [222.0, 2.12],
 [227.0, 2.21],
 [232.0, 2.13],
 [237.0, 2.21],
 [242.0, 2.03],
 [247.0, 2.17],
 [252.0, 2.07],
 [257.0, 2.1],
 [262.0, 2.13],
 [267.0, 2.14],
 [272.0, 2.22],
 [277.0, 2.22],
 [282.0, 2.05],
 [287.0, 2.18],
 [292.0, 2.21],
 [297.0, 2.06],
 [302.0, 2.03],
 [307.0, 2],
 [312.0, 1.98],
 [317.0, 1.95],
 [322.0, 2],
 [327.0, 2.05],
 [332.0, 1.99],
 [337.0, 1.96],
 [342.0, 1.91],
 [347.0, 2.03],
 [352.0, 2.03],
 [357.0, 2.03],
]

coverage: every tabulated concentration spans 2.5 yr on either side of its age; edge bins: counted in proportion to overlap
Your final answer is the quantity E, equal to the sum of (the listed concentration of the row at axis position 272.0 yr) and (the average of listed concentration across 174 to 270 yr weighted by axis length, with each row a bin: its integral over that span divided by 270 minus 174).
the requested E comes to 4.39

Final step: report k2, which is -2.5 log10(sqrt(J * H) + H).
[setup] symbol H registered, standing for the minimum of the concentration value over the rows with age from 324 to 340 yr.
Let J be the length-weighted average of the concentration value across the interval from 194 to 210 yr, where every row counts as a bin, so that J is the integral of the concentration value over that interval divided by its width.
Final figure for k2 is -1.51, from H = 1.96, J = 2.16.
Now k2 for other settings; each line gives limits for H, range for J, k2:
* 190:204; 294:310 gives -1.57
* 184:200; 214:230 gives -1.61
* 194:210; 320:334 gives -1.55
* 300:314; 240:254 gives -1.51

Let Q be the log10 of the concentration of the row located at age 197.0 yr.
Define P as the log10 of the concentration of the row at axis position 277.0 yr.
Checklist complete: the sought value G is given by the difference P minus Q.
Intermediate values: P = 0.346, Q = 0.342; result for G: 0.00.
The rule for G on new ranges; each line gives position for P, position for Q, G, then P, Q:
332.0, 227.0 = -0.05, 0.299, 0.344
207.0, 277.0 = -0.02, 0.322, 0.346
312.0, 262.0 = -0.03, 0.297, 0.328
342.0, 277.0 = -0.07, 0.281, 0.346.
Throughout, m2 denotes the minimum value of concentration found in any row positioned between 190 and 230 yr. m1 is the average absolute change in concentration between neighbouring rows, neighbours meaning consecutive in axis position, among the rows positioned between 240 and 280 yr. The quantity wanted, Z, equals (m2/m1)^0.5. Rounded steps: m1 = 0.056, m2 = 2.1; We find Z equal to 6.1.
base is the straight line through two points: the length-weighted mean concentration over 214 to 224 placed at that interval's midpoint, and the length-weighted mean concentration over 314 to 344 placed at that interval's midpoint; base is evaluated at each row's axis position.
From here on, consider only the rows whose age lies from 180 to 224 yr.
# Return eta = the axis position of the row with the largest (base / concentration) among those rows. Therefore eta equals 207.0 yr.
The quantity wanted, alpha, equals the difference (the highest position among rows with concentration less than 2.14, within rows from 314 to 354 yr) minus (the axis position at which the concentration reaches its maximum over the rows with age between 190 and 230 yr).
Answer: 140 yr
